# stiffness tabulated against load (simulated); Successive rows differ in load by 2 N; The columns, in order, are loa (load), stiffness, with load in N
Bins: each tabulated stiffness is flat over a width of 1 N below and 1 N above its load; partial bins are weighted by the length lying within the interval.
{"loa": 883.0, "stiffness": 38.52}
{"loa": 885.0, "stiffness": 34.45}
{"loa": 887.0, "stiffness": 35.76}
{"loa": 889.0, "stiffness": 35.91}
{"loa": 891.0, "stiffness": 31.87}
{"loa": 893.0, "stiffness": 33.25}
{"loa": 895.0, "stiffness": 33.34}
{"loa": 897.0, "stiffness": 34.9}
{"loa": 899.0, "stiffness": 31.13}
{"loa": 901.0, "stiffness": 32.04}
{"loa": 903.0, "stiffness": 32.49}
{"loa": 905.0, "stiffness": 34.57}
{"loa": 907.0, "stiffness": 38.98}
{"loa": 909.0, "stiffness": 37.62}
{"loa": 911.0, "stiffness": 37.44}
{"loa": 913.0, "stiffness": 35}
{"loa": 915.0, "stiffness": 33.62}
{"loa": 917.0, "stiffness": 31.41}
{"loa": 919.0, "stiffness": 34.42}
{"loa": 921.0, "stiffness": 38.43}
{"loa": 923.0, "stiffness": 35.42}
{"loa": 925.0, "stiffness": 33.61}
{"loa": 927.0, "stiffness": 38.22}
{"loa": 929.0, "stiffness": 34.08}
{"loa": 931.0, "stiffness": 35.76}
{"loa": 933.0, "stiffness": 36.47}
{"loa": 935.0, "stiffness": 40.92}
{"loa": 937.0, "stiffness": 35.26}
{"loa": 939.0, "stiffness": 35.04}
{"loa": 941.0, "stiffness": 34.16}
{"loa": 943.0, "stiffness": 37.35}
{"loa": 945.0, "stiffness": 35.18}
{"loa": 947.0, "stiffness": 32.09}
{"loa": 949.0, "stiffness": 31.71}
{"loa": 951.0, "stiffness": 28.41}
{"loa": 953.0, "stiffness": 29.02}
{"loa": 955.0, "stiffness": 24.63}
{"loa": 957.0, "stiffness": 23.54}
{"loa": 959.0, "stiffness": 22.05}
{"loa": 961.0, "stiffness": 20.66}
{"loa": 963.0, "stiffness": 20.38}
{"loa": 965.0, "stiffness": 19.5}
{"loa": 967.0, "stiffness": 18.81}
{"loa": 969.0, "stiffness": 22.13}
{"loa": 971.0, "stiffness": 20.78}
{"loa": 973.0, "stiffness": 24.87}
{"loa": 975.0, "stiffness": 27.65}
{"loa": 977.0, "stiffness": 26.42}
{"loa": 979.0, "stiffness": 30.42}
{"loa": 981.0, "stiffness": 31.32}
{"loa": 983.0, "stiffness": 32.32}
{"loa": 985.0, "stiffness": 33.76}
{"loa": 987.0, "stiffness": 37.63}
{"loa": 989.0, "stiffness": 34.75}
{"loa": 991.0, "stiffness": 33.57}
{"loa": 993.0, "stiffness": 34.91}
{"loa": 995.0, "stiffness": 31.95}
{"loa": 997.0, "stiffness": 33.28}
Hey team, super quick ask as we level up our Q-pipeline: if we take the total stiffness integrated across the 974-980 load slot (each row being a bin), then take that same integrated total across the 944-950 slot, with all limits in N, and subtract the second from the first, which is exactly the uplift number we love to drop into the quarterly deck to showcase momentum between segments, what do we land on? -29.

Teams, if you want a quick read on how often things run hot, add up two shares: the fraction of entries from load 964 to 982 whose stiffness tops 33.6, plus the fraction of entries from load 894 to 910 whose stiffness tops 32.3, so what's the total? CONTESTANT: 0.75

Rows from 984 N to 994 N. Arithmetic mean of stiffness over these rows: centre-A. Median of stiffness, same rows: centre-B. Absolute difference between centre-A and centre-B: 0.17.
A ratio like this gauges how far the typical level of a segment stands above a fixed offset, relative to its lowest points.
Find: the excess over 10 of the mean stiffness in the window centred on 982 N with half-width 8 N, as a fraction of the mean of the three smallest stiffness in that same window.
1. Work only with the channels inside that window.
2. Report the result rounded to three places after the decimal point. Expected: 0.773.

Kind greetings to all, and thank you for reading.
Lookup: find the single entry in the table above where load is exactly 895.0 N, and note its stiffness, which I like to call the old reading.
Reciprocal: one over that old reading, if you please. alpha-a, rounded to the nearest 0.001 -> 0.030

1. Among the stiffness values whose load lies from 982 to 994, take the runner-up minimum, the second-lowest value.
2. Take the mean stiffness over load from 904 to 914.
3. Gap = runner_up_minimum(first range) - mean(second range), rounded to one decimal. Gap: -3.2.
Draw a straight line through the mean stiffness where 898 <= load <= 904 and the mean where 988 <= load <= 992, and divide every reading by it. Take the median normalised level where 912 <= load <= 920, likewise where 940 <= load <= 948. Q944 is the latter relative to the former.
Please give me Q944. 1.0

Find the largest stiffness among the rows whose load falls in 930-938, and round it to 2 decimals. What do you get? 40.92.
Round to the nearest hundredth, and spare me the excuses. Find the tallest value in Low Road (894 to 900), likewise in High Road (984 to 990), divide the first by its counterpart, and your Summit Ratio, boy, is 0.93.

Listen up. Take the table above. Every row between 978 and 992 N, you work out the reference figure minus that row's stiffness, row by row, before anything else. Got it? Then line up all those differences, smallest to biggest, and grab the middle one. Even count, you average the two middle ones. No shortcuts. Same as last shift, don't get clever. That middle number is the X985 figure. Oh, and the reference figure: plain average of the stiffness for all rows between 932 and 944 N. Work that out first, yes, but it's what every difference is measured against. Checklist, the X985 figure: 3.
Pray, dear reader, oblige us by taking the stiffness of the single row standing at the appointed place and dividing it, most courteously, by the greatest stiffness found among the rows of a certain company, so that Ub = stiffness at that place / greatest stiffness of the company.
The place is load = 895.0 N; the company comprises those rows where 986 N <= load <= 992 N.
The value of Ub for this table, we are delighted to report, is 0.89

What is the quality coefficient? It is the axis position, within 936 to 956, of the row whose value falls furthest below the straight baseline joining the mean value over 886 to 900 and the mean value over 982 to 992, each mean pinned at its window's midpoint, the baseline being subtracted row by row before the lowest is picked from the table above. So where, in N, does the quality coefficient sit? 955.0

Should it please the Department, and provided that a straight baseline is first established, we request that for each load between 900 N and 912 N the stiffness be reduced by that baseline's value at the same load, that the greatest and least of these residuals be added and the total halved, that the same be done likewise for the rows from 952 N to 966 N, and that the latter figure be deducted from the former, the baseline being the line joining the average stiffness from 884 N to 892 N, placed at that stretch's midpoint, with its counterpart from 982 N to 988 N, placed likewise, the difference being 11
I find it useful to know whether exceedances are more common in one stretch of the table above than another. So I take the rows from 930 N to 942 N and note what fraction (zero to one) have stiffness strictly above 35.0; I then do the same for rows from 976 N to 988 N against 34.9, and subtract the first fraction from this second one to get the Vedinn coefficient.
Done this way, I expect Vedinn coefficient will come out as -0.7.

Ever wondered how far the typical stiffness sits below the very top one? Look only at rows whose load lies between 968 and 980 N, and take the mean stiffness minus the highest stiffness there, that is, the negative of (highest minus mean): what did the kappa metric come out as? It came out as -5.0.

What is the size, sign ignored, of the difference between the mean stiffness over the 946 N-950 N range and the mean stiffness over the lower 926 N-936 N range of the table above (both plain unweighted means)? 5.2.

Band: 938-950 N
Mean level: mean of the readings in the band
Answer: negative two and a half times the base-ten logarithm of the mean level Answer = -3.84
